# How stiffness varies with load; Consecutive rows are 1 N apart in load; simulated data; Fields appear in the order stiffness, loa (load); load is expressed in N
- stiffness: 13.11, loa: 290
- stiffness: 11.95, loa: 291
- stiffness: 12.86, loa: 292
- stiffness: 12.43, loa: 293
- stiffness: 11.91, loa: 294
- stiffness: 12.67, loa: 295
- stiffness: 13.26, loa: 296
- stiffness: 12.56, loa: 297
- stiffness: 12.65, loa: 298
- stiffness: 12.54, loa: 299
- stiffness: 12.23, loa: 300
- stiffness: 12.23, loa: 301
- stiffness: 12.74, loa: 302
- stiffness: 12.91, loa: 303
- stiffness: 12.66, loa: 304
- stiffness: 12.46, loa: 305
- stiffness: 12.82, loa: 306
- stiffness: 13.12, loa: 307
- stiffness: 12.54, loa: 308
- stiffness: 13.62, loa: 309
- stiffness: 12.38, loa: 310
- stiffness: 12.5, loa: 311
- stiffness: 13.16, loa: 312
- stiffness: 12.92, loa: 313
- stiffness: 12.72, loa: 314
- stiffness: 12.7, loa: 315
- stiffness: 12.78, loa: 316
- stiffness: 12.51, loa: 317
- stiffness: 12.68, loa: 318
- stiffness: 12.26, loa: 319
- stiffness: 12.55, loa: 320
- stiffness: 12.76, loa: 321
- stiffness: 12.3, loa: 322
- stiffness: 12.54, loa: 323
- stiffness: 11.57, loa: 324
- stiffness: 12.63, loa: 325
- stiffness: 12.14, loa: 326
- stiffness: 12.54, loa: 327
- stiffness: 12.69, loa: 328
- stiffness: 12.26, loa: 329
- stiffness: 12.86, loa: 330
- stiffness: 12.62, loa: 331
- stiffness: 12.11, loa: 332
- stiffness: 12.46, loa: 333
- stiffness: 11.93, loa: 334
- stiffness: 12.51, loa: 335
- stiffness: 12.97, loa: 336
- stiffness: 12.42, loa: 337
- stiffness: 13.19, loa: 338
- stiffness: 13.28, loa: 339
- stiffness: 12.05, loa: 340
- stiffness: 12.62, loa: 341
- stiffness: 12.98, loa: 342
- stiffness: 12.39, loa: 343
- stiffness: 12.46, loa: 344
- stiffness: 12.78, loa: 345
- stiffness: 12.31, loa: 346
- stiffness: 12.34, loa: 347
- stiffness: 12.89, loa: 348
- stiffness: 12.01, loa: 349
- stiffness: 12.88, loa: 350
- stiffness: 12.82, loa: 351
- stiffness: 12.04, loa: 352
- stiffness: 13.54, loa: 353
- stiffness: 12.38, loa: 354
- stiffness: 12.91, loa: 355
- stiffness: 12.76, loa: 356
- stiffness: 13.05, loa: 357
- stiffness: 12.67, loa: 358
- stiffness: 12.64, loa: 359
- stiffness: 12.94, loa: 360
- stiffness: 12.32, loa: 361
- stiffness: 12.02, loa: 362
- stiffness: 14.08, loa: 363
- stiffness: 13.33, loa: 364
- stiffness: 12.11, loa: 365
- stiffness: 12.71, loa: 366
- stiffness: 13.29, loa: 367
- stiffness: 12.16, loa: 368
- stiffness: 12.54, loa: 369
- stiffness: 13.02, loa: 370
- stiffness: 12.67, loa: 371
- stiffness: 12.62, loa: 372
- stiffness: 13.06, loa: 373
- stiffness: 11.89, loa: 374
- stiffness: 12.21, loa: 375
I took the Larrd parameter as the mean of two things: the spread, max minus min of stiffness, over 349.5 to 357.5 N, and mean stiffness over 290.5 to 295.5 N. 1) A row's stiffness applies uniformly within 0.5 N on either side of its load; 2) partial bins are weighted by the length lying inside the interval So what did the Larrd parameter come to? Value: 6.93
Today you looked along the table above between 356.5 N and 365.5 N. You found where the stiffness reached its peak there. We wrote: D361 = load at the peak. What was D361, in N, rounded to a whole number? 363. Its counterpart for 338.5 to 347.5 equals 339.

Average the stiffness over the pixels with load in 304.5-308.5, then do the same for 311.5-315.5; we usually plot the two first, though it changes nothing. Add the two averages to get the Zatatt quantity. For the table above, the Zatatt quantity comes 25.6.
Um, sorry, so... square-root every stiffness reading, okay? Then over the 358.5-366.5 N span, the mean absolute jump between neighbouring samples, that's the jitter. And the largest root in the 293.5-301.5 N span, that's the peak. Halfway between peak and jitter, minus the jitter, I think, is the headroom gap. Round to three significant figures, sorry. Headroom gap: 1.76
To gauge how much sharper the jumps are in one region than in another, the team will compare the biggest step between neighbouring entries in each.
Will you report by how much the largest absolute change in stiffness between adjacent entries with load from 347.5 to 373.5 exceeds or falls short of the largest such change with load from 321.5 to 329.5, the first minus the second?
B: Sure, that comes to 1.0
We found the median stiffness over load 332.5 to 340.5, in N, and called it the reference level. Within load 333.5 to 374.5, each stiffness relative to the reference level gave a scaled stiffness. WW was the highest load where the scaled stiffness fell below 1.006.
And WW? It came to 374 N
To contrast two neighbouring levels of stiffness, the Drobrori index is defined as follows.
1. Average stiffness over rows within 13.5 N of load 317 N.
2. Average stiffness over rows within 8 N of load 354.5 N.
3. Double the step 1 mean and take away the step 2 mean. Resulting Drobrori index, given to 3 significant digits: 12.6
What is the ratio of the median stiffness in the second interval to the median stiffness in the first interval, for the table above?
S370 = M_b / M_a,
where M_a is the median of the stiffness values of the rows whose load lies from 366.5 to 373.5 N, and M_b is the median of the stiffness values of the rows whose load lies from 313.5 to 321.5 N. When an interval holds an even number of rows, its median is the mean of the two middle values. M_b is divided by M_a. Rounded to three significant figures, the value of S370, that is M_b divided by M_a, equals 1.00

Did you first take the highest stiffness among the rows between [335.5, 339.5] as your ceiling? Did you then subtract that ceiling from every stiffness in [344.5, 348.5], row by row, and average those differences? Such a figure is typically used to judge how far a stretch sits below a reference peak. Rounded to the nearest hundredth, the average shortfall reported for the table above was -0.70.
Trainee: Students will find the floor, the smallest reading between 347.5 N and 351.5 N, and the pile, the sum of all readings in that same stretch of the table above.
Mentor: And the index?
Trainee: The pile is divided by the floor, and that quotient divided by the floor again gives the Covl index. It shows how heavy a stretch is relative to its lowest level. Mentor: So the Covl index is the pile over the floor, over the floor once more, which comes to 0.351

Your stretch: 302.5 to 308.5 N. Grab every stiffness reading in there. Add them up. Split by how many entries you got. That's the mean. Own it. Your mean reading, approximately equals 12.75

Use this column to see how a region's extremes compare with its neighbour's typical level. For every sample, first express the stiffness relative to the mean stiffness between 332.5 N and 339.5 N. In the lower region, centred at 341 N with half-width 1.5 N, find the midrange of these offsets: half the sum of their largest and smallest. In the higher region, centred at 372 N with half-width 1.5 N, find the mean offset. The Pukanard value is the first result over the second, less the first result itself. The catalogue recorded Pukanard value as -1.4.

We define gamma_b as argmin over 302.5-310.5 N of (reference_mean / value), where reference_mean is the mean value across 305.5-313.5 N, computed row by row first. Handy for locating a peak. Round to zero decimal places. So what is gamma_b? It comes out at 309 N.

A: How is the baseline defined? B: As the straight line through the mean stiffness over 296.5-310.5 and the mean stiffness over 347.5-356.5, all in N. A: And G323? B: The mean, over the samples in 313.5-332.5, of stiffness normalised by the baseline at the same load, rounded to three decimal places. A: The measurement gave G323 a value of 0.984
